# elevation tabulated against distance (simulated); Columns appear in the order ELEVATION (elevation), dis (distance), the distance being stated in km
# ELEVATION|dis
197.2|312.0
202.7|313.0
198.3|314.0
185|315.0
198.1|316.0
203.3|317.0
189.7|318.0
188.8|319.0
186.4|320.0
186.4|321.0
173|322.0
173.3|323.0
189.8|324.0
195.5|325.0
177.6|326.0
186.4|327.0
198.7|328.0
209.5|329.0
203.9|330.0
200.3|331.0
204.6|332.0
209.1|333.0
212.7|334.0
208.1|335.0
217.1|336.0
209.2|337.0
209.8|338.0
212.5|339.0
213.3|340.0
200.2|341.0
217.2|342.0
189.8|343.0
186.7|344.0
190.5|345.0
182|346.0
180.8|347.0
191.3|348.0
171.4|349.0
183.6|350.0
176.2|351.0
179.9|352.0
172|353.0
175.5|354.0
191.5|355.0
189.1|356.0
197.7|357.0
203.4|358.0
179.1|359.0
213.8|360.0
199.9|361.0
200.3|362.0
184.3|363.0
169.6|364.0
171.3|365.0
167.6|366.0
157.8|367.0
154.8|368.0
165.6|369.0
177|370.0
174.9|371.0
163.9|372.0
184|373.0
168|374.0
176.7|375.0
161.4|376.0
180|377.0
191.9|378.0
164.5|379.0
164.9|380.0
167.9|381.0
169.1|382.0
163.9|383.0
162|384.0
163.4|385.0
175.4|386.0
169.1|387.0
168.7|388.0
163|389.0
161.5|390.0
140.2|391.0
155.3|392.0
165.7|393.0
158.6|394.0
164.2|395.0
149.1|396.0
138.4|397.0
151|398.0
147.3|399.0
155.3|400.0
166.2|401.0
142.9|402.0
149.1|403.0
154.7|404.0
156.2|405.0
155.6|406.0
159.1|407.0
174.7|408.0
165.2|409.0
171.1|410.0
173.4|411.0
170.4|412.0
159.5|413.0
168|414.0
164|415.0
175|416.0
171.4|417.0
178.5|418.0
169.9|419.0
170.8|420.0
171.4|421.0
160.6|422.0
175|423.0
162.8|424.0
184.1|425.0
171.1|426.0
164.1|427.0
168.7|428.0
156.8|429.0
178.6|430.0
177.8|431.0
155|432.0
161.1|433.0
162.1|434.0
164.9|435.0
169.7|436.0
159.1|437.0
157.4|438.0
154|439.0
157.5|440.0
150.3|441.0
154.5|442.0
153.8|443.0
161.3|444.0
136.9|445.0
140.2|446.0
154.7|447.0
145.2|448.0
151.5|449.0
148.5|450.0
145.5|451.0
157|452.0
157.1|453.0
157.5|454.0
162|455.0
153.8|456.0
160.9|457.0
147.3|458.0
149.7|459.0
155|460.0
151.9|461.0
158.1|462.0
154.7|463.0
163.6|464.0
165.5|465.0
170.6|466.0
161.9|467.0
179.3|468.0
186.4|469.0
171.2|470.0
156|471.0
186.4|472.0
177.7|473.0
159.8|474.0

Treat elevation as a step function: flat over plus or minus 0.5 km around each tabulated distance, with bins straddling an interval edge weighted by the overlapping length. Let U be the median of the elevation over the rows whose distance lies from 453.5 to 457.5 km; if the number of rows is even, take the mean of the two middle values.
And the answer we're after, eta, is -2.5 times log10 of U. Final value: -5.50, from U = 159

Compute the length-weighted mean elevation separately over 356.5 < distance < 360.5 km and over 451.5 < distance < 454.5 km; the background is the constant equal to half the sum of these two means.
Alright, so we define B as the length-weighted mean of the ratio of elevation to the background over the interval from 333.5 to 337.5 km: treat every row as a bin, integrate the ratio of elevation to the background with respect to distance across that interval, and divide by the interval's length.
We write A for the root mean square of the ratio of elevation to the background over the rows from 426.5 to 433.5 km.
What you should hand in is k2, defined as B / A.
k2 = 1.274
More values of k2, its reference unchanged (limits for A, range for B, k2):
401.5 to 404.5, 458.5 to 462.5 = 1.032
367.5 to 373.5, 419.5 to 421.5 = 1.005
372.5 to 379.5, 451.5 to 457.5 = 0.900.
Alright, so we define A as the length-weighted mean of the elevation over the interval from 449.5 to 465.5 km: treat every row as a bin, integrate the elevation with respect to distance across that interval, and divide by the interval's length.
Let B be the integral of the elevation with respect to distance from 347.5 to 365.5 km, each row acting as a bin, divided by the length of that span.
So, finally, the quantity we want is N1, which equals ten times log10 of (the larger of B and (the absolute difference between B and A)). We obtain 22.7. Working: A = 156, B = 186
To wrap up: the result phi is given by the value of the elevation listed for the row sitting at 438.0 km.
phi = 157.4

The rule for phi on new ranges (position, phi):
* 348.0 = 191.3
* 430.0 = 178.6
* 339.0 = 212.5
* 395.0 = 164.2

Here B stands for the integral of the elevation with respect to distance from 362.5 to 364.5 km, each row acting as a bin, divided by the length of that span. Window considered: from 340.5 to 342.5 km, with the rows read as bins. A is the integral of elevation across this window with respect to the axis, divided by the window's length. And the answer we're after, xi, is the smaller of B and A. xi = 177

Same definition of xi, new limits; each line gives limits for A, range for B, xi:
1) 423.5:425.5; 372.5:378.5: 173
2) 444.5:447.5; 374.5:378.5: 144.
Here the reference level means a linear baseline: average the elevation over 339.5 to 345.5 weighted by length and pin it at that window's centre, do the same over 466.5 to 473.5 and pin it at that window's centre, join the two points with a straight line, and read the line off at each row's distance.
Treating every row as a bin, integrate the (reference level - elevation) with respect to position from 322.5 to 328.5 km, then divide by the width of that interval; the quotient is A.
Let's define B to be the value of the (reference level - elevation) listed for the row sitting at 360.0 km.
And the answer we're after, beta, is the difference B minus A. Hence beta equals -34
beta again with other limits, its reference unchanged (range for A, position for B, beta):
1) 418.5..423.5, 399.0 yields 27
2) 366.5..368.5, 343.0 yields -29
